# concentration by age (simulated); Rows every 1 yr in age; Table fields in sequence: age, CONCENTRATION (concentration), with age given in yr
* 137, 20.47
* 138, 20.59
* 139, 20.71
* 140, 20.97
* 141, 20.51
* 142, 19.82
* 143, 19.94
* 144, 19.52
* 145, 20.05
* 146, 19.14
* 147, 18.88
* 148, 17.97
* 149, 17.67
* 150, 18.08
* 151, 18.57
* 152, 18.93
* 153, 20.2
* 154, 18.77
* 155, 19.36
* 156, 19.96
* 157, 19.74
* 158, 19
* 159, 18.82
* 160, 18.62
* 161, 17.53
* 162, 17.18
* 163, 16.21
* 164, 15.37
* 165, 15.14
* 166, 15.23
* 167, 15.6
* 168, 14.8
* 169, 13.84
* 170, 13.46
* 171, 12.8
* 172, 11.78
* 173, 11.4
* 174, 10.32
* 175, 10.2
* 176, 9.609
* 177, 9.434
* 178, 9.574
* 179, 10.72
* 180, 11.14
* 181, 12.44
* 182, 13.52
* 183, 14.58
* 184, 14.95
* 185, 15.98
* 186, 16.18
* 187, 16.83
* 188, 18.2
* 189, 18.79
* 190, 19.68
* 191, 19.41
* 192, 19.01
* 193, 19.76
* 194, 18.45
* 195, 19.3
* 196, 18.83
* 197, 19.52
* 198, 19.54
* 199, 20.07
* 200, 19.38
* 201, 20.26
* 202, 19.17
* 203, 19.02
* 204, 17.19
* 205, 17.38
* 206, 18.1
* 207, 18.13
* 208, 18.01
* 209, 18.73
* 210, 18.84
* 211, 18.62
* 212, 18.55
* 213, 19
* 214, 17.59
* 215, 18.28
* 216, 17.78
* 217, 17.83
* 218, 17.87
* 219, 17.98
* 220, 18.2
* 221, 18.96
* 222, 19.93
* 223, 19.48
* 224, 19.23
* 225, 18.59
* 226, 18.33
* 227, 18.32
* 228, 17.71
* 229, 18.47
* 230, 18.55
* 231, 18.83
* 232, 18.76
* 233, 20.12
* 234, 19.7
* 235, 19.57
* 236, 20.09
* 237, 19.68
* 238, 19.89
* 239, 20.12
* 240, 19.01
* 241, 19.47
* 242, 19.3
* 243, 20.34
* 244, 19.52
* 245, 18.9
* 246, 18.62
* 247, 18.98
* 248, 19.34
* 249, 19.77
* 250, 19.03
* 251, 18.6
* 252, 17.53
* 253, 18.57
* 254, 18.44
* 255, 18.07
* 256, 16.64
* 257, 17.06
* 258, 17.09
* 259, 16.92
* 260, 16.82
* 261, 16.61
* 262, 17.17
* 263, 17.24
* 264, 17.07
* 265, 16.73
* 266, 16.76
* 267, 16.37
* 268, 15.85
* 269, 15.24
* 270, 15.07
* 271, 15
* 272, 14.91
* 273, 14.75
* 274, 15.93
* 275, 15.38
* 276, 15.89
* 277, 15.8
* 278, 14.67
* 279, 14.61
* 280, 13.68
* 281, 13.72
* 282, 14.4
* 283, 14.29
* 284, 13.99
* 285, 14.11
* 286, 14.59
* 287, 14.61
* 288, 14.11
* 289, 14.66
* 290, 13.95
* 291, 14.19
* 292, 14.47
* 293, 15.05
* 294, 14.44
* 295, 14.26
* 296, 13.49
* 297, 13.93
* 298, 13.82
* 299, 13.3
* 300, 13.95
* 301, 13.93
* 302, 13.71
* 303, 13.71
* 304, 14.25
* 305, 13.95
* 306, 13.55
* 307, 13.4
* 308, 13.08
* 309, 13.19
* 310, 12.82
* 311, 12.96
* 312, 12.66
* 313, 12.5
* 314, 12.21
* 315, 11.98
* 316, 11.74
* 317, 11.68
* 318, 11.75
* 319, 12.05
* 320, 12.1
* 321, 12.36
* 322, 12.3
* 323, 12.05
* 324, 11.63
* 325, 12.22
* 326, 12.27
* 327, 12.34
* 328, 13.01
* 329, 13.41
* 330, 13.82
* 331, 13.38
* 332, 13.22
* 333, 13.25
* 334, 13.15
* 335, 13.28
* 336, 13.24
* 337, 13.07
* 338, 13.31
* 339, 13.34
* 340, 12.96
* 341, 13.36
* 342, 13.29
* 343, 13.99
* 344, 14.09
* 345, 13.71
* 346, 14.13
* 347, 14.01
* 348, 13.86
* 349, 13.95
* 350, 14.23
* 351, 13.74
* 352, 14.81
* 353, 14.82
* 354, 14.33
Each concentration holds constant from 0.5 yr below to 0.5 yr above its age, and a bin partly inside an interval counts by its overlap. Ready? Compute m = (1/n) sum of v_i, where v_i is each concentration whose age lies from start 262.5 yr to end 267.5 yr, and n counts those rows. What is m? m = 16.8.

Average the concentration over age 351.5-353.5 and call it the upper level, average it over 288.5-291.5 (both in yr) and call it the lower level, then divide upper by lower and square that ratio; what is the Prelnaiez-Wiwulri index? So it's 1.08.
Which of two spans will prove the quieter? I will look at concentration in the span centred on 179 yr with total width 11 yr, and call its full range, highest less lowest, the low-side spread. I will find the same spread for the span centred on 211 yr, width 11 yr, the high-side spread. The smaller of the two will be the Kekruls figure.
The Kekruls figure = 1.41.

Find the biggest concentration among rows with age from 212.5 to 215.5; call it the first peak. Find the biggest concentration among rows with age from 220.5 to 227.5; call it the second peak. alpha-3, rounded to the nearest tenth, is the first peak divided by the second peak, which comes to 1.0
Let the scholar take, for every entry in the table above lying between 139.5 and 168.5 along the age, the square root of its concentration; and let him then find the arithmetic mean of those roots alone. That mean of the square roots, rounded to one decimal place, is 4.3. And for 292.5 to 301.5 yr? 3.7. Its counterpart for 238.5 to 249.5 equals 4.4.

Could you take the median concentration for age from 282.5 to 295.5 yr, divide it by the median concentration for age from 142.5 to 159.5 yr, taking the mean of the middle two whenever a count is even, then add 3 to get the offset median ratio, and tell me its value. 3.75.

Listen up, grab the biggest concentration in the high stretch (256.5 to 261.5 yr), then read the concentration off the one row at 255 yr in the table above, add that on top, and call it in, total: 35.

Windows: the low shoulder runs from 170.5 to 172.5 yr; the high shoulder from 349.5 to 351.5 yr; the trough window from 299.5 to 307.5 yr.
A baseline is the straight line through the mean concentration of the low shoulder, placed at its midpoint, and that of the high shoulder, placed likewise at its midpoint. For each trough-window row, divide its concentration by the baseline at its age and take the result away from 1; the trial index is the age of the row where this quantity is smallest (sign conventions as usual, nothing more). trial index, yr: 304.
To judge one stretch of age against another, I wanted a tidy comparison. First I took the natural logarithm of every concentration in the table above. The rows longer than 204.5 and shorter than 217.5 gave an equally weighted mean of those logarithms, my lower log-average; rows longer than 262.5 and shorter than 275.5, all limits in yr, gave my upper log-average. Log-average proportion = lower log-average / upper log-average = 1.05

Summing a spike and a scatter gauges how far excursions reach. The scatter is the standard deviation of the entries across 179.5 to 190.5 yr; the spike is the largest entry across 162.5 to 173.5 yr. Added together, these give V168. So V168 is 19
